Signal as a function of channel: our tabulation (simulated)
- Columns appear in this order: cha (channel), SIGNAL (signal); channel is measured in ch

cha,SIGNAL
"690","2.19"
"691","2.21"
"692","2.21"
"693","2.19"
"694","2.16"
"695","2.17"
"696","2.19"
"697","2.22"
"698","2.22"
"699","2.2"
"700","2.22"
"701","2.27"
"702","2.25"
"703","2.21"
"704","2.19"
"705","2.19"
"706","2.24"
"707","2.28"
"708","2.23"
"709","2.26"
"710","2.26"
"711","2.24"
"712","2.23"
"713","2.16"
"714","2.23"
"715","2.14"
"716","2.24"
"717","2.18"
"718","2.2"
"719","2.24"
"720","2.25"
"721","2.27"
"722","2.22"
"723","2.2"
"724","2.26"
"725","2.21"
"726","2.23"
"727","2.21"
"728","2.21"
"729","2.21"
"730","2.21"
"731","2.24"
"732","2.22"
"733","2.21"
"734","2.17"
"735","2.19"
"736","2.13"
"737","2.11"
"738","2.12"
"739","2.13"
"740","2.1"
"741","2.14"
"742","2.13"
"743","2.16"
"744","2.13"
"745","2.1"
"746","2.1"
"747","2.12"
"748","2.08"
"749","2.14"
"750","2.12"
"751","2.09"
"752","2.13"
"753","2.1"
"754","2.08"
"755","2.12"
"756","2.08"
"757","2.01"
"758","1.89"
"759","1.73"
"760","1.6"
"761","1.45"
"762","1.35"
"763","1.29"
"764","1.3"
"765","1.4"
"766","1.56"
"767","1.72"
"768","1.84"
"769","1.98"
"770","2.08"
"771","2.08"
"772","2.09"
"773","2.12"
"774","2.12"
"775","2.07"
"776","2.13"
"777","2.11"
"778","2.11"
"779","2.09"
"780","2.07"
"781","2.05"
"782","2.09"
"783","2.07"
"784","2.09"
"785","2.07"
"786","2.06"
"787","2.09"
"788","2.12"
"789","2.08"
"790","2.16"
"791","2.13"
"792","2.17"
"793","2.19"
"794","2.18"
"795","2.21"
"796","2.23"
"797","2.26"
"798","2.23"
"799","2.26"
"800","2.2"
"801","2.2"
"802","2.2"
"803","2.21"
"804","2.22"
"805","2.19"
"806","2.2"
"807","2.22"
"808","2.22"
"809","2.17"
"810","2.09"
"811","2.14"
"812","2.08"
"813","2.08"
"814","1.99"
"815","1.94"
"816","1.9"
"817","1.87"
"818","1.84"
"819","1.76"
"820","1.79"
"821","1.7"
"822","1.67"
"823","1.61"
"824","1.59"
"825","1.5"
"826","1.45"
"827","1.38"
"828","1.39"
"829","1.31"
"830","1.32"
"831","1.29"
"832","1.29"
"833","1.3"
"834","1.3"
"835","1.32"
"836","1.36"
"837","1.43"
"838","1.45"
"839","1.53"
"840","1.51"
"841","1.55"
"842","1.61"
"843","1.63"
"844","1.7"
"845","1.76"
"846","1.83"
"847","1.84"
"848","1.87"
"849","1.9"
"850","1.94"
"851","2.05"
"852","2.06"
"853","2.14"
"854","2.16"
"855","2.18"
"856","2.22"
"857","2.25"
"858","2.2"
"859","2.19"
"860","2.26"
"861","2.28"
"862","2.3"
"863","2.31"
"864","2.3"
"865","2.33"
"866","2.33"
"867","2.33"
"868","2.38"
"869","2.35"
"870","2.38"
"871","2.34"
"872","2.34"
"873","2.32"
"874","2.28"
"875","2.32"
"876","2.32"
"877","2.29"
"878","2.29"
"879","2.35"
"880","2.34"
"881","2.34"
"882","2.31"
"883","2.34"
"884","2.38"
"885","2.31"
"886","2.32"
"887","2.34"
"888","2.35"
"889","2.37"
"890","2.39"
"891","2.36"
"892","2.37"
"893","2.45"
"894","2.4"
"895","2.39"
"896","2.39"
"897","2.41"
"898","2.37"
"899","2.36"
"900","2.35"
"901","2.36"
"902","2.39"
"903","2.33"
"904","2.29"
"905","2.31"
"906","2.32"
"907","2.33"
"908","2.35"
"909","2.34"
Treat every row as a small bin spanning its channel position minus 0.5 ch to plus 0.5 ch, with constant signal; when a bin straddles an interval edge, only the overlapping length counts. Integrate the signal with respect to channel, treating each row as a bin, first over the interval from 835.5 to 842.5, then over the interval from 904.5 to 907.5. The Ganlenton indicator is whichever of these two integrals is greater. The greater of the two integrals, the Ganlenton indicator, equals 10.4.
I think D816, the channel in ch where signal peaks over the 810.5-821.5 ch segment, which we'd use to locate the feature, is 811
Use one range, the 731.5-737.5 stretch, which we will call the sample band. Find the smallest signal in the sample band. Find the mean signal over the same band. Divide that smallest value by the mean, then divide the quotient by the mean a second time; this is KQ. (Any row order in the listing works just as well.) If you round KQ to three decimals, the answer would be 0.447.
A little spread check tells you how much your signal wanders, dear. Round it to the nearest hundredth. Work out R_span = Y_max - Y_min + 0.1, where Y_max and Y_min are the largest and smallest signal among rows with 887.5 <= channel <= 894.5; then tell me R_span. 0.20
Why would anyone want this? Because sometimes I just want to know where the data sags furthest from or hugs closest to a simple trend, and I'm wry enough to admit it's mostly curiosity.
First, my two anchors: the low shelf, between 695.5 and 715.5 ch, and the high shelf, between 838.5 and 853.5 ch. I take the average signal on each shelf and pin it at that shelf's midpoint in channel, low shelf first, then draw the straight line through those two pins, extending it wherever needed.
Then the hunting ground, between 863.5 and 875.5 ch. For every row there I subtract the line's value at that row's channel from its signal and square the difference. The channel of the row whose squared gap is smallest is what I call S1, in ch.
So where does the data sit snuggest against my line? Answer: 864 ch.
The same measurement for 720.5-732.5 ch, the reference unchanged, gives 723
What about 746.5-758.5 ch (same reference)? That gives 754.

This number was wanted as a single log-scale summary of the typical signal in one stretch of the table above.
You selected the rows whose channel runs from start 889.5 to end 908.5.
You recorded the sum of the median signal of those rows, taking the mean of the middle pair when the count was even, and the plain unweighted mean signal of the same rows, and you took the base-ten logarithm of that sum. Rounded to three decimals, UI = 0.674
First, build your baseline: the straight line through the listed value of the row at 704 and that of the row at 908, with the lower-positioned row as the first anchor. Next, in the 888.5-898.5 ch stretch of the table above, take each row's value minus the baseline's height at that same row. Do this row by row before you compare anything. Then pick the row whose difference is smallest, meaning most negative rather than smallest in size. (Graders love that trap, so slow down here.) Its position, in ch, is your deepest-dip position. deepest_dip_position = 891 ch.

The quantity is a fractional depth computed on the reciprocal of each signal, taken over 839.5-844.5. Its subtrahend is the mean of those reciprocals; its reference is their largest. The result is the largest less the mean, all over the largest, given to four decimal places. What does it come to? 0.0547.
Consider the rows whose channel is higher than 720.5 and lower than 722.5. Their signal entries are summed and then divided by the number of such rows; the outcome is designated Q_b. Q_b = 2.2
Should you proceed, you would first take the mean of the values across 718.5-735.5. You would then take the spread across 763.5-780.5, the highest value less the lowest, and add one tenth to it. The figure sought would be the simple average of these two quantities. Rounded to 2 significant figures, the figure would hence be 1.6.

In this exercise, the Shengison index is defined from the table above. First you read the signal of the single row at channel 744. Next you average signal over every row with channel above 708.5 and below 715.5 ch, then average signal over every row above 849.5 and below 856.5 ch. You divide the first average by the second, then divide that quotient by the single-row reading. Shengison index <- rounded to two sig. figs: 0.49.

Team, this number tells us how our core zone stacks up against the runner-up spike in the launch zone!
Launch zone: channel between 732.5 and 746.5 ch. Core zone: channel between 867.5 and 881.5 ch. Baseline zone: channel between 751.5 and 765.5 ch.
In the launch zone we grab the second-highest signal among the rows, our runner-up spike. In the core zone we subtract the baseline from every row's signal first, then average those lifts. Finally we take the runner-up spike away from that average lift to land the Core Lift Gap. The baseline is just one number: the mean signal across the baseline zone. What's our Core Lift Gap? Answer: -1.61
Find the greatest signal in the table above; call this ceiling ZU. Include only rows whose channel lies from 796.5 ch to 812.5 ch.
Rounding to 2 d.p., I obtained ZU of 2.26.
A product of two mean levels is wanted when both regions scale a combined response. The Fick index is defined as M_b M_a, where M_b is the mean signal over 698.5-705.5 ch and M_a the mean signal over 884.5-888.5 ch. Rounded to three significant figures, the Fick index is 5.17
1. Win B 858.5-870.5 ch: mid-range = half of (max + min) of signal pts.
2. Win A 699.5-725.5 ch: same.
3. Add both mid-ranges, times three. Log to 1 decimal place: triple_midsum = 13.5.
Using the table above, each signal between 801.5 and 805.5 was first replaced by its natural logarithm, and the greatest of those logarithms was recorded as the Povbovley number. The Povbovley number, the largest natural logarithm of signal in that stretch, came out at 0.80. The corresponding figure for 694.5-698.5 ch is 0.80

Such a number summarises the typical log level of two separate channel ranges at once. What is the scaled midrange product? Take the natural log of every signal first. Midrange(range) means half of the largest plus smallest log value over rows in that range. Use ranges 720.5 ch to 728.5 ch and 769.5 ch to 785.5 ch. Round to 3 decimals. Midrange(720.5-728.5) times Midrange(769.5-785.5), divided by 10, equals 0.059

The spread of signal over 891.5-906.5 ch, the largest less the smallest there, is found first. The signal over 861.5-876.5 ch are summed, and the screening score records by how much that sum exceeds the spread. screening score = 34.8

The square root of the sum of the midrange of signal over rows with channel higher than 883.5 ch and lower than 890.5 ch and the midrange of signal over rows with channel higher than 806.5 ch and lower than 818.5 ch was 2.09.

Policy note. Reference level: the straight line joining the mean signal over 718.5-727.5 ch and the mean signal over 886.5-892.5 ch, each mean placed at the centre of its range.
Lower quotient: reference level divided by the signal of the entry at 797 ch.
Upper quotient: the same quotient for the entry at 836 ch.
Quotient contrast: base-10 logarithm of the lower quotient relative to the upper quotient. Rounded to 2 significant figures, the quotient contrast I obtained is -0.23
